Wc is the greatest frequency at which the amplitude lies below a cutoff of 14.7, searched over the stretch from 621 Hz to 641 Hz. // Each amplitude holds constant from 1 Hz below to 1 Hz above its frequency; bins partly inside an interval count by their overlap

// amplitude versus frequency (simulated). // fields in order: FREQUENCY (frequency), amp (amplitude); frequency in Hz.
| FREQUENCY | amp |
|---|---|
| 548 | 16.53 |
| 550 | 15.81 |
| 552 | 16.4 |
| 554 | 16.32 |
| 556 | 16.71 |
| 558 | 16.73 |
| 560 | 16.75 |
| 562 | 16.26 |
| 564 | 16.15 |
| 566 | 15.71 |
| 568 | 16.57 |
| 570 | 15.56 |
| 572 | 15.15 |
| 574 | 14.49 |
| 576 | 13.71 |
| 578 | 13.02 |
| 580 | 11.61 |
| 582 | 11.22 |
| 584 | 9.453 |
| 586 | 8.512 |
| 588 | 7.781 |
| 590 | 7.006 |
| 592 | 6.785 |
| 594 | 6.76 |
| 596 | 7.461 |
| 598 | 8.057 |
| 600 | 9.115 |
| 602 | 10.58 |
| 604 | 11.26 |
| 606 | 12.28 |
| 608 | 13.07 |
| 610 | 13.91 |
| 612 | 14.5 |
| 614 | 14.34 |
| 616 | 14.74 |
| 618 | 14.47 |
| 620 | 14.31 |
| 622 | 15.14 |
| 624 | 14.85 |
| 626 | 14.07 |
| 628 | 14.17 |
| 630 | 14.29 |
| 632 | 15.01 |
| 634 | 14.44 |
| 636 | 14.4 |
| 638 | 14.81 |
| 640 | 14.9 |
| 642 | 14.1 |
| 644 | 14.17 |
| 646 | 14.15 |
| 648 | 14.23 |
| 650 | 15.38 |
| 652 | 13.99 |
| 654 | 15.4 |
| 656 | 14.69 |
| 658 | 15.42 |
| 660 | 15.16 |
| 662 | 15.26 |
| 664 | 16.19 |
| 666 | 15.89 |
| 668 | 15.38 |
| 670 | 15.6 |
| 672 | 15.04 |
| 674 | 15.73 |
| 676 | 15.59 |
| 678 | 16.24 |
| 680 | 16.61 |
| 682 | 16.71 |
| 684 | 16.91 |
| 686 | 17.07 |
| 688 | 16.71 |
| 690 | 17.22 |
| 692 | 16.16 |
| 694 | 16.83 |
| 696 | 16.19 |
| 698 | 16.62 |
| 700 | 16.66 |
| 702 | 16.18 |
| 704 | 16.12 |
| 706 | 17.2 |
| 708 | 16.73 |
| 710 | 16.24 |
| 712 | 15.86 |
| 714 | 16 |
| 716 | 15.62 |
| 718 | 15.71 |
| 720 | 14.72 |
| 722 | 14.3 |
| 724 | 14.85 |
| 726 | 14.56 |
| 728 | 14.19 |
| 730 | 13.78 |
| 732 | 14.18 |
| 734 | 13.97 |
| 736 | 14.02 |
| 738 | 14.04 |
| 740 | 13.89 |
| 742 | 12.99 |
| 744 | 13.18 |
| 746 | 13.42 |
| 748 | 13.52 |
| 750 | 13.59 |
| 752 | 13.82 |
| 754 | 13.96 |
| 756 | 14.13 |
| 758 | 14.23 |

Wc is 636 Hz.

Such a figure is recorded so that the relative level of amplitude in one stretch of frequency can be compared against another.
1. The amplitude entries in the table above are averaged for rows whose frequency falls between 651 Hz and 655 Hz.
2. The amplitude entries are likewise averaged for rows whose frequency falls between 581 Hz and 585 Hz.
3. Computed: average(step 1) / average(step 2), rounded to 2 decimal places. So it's 1.42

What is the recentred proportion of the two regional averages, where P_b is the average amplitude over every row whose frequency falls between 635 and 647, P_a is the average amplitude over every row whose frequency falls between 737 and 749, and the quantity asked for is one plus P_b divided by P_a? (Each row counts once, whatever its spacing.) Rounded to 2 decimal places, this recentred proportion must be 2.07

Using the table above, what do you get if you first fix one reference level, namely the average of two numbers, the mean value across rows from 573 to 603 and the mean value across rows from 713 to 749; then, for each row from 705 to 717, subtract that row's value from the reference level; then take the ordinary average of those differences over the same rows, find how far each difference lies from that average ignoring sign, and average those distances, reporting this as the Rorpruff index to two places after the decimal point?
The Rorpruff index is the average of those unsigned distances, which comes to 0.46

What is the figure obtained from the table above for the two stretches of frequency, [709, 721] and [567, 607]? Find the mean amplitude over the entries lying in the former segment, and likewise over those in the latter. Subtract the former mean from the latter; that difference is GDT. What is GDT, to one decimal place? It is -4.9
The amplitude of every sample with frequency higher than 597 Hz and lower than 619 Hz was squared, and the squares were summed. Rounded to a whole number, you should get 1744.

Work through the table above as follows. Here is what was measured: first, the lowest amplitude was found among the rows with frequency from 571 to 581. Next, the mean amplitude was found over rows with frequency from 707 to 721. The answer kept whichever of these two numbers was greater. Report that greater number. 15.8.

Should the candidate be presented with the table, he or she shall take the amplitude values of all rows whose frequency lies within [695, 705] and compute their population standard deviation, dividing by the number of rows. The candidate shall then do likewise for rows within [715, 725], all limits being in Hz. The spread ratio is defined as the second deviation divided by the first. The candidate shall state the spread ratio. 2.3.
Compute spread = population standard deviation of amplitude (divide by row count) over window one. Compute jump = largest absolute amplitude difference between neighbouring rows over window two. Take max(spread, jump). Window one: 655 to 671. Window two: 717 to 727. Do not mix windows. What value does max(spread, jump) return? 0.99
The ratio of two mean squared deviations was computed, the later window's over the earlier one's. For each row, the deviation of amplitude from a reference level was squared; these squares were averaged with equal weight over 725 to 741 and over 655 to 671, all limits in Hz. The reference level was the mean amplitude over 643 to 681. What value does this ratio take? 6.8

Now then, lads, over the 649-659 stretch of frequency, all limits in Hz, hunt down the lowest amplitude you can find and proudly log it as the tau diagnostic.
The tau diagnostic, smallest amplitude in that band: 13.99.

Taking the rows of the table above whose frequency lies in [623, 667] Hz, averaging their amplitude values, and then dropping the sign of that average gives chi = 14.8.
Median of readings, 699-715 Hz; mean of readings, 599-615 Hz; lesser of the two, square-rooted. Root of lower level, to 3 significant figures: 3.52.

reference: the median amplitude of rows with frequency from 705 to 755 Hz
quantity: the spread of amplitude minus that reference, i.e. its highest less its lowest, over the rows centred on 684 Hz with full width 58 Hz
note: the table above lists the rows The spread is 2.5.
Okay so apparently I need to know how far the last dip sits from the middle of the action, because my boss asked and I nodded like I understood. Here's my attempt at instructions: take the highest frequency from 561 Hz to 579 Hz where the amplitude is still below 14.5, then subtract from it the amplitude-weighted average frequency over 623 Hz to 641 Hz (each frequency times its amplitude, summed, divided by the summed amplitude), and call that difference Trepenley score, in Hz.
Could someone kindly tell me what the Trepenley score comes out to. -54.0 Hz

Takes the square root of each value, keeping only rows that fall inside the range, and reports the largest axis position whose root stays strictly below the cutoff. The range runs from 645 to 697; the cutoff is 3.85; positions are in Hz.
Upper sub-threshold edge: 656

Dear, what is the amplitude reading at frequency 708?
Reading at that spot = 16.73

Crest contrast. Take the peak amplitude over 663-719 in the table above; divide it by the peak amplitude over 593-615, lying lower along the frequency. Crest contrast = 1.19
